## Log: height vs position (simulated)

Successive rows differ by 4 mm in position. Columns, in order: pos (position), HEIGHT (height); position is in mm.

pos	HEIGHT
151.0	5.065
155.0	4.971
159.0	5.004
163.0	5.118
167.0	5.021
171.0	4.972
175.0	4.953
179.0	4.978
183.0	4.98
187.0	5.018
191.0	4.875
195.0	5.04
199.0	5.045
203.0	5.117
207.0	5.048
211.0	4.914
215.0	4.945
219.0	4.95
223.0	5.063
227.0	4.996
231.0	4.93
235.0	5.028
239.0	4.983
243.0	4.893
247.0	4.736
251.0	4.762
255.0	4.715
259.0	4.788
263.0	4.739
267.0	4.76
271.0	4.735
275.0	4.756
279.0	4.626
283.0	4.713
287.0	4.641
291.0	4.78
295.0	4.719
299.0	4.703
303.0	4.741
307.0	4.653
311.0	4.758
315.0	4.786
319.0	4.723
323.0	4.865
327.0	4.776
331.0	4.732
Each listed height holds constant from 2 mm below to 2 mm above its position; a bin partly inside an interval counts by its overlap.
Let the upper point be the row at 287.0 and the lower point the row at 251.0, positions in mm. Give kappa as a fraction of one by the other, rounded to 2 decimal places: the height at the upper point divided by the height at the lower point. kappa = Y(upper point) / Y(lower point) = 0.97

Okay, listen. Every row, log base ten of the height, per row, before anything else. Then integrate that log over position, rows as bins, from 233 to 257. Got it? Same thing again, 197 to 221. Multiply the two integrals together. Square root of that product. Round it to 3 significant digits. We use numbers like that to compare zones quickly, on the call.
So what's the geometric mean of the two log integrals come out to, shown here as 16.6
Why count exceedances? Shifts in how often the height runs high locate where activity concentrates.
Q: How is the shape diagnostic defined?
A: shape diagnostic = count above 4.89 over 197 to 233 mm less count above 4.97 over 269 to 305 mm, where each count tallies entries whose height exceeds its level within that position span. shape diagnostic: 9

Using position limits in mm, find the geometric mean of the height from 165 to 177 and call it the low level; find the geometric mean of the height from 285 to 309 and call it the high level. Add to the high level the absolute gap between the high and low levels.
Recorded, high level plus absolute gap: 4.98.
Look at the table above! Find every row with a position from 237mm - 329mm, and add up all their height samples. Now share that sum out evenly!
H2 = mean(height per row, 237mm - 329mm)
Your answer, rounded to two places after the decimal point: 4.75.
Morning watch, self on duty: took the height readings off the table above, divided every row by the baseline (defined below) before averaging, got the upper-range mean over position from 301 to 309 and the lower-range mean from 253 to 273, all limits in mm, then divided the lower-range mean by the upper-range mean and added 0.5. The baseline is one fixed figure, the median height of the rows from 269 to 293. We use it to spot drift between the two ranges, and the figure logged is 1.51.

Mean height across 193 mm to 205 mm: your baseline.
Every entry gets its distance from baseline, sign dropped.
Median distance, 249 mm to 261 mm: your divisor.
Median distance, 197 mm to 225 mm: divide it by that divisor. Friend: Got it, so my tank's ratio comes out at 0.16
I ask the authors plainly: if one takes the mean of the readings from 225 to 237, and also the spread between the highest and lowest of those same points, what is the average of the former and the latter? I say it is 2.54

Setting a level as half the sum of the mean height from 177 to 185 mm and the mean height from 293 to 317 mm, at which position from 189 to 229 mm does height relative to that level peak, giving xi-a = 203.0 mm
